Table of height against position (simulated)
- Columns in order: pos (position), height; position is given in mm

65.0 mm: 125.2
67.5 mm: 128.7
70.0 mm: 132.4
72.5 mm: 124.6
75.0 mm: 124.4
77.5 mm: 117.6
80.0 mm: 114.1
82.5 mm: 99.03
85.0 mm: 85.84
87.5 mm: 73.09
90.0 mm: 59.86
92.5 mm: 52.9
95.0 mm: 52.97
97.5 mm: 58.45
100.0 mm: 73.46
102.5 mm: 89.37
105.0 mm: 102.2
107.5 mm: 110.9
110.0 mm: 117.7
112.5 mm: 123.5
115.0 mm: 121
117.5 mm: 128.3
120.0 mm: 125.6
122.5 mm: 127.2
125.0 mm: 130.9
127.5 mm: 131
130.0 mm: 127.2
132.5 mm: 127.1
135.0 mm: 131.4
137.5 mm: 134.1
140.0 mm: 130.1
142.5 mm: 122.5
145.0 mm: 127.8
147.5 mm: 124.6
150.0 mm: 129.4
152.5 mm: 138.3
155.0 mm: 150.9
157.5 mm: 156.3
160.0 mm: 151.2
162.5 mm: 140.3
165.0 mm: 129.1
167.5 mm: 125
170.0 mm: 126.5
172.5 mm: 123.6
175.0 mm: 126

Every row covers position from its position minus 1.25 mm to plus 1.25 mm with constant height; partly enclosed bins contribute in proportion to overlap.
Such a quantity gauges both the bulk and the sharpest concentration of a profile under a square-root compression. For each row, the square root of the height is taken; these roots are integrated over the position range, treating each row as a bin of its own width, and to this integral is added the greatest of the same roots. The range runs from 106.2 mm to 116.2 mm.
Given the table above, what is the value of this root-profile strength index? 120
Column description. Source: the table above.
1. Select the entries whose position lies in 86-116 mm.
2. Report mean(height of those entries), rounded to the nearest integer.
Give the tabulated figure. 86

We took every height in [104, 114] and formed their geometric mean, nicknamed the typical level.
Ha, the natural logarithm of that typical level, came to 4.73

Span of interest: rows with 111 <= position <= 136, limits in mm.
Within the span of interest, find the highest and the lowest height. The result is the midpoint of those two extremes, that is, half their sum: 126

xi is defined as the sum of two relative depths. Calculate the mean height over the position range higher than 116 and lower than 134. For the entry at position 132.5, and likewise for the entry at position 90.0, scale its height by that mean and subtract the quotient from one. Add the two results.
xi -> 0.54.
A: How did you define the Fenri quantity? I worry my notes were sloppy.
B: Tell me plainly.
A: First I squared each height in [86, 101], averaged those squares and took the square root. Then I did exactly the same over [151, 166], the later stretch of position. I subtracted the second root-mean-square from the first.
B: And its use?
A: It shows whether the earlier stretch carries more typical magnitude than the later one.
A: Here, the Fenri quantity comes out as -82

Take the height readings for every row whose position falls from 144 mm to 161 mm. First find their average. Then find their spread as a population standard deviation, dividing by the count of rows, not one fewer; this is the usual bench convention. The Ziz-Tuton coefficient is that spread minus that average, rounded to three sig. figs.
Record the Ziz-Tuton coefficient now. -128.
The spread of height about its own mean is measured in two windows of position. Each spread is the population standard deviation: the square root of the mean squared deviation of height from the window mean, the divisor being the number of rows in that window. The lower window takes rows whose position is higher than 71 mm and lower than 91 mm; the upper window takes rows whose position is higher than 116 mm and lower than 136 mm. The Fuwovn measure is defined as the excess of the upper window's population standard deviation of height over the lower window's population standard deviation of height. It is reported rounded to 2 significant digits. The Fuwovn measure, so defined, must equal -21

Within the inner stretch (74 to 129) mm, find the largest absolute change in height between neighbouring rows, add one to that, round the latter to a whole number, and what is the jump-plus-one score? 17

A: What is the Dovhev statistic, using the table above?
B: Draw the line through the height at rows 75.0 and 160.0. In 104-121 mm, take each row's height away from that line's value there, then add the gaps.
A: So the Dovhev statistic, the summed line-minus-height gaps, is 124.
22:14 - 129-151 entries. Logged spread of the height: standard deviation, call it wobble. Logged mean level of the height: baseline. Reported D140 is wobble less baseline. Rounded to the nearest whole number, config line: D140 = -125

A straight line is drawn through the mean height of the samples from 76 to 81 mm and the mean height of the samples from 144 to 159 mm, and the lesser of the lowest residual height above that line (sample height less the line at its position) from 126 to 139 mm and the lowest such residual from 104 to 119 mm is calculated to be -22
